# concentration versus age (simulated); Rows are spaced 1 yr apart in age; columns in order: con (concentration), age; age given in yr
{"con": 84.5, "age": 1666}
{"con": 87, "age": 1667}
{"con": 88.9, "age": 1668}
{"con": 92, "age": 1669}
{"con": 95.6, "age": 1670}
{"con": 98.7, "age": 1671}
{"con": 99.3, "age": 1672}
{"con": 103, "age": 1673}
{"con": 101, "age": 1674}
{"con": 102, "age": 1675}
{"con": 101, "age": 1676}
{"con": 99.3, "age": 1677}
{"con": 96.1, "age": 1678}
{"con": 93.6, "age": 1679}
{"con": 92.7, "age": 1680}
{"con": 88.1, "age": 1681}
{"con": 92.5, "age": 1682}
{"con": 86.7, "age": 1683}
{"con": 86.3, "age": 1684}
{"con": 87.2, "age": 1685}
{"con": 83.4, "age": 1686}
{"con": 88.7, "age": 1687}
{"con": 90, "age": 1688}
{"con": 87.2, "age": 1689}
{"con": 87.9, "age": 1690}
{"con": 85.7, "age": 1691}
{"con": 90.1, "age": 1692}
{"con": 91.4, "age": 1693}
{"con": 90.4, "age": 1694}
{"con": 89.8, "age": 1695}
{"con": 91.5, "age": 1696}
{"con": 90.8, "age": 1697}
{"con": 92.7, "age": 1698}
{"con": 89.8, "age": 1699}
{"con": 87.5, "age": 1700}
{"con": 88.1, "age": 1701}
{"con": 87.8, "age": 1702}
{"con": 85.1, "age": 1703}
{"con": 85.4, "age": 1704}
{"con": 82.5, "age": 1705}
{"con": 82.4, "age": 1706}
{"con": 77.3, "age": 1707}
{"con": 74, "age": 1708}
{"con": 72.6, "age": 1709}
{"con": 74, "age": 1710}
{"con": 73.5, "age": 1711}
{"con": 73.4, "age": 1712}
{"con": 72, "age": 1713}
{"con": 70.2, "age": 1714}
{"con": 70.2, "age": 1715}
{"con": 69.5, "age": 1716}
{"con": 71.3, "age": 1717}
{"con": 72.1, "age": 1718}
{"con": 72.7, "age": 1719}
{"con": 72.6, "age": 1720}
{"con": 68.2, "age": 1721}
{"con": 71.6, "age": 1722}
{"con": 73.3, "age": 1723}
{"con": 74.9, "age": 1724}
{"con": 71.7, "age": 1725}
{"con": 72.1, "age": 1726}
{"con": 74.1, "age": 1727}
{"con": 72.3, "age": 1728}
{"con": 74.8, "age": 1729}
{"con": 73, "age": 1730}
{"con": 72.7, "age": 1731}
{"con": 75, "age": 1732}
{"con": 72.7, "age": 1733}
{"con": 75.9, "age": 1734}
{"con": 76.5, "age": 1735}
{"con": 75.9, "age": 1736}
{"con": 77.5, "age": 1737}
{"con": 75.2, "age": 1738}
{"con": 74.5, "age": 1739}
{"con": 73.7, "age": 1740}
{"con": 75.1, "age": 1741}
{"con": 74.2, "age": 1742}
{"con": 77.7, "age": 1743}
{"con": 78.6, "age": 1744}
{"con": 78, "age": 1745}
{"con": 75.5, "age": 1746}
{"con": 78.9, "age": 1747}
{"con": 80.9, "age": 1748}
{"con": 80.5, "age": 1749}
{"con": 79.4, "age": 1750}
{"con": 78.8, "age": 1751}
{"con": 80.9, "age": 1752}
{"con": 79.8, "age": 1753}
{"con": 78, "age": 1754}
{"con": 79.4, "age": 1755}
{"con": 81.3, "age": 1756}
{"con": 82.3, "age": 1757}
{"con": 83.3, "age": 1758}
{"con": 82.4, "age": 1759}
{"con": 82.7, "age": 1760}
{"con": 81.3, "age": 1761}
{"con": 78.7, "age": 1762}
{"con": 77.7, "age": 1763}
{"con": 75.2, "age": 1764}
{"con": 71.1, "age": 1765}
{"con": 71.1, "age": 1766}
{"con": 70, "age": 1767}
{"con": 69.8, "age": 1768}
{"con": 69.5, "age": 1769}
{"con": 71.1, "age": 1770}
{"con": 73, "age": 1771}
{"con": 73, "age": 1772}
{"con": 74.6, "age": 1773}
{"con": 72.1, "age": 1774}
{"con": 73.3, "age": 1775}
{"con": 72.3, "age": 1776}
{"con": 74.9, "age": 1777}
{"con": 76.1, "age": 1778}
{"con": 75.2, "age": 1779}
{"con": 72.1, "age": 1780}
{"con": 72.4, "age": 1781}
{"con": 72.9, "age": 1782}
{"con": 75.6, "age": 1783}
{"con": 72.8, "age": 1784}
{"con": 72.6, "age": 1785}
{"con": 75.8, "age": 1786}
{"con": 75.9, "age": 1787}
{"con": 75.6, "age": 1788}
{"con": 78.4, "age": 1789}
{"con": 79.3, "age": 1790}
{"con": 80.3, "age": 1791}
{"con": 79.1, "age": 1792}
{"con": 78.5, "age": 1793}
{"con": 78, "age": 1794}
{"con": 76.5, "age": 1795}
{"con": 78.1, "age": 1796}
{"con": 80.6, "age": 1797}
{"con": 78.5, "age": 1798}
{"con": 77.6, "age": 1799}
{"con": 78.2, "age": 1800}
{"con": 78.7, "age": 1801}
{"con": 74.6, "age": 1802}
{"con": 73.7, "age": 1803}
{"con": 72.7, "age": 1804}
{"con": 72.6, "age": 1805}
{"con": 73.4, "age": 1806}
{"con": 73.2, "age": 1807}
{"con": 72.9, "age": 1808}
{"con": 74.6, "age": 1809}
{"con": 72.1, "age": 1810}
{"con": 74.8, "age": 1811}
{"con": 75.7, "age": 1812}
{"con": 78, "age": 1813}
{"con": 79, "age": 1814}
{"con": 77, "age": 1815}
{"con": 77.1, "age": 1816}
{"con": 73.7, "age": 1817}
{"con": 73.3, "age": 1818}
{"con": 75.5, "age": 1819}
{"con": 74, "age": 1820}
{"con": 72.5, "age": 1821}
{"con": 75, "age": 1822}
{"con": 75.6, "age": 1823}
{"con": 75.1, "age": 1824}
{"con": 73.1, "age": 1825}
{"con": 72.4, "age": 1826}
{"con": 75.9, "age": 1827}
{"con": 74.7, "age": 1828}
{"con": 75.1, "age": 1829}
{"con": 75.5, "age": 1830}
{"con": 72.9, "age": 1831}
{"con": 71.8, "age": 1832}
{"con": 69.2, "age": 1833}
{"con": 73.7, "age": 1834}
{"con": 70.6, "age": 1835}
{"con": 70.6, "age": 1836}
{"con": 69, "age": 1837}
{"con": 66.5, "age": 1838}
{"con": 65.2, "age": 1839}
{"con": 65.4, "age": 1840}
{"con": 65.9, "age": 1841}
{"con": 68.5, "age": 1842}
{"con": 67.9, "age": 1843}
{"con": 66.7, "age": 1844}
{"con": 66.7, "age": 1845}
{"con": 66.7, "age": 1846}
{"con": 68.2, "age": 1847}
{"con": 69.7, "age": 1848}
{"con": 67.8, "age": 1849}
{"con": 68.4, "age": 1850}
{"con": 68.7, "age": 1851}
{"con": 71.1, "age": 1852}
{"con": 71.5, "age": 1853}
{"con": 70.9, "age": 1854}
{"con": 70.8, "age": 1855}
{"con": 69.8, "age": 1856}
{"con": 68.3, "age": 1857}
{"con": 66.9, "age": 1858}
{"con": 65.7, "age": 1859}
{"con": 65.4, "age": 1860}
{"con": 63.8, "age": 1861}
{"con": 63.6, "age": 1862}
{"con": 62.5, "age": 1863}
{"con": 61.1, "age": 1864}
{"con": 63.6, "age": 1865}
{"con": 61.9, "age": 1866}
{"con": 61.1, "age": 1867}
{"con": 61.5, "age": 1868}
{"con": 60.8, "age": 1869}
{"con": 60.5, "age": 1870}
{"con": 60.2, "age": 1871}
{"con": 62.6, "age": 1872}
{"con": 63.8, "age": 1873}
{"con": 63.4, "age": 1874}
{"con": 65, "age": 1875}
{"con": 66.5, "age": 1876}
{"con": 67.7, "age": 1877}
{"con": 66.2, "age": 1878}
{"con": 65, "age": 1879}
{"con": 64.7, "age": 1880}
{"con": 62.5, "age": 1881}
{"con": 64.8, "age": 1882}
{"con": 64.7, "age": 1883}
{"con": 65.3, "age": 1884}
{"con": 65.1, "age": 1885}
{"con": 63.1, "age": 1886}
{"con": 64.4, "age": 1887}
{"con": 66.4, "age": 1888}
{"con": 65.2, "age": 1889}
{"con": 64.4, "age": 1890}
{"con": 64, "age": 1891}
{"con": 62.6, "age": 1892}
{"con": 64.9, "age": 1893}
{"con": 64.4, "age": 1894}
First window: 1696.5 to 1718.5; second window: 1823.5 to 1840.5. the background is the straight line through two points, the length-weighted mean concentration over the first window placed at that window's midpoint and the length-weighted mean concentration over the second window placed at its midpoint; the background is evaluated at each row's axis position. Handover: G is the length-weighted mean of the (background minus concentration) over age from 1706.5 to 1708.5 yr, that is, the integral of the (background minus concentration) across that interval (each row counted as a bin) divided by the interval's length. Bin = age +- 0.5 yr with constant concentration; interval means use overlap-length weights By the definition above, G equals 4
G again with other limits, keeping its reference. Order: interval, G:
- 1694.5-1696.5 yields -11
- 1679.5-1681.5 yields -10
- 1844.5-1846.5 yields 4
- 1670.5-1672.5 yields -18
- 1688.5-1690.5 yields -7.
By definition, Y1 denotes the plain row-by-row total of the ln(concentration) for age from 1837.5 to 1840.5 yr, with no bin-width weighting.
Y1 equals 12.6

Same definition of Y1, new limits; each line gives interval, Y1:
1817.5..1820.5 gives 12.9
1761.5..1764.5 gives 13.0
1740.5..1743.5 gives 13.0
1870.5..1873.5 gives 12.4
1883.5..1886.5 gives 12.5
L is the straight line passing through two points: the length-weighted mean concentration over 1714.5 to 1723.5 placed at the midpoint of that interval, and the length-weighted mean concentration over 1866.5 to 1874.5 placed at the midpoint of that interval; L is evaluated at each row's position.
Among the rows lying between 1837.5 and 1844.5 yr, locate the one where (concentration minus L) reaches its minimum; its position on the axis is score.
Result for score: 1839 yr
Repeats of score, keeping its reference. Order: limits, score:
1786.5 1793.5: 1788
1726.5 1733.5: 1728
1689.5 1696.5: 1691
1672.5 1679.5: 1679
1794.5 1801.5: 1795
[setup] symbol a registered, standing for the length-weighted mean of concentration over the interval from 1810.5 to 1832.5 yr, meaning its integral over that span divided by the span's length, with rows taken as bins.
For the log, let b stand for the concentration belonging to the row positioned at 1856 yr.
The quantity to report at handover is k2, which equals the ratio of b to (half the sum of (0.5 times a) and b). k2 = 1.30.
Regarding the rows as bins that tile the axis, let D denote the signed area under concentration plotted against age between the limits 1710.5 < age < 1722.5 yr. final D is 857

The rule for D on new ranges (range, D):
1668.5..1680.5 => 1174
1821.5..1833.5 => 886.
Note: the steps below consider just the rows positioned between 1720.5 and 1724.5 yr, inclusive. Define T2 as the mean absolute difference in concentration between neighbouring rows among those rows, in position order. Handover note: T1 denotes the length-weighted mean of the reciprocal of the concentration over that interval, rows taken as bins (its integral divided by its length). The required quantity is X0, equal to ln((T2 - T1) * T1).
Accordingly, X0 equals -3.48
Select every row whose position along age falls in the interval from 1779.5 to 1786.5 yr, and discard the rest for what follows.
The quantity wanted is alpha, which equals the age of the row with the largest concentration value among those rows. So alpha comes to 1786 yr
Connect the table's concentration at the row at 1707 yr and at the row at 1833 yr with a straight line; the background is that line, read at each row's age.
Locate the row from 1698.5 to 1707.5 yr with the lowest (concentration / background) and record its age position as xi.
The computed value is 1707 yr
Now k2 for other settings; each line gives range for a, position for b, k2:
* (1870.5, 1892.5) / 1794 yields 1.42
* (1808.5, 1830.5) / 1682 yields 1.42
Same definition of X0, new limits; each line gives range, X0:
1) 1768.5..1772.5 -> -4.13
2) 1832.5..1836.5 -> -3.34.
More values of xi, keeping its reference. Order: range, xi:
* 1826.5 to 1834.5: 1833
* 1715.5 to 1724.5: 1721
